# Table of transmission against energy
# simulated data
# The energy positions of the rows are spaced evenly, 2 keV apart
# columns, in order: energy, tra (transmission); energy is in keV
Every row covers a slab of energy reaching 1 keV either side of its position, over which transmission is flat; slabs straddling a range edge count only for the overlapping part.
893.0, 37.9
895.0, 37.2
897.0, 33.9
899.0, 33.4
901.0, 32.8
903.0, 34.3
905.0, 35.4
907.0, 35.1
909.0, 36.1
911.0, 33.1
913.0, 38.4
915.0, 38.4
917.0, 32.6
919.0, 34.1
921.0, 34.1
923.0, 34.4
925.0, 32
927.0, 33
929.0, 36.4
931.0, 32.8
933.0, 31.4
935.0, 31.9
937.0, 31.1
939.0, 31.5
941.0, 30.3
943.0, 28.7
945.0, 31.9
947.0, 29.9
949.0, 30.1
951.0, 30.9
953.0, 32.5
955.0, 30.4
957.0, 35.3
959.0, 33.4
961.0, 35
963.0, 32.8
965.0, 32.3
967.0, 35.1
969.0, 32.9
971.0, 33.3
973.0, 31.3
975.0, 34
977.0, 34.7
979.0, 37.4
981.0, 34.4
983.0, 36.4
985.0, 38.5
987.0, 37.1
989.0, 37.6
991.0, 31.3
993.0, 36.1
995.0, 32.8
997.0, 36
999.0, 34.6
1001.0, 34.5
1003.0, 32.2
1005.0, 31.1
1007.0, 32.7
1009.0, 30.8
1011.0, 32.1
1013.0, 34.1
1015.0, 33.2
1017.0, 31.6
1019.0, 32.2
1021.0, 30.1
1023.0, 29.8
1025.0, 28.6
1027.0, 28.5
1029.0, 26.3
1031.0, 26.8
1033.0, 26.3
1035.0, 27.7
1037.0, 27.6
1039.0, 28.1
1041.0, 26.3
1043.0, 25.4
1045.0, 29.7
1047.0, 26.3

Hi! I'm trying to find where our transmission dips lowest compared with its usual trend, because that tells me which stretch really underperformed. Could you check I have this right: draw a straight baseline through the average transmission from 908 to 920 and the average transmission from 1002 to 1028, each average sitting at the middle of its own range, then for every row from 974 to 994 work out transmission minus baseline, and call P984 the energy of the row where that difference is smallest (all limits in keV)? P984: 991.0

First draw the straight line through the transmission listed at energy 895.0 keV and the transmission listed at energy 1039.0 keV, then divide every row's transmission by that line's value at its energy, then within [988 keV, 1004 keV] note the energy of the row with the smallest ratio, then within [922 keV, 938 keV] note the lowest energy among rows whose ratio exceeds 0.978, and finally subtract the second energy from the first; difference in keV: 62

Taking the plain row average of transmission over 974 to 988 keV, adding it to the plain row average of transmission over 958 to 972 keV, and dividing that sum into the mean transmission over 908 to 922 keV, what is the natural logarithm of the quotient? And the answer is -0.68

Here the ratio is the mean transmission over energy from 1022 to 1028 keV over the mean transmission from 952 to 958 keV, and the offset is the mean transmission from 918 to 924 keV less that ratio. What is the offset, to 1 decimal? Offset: 33.3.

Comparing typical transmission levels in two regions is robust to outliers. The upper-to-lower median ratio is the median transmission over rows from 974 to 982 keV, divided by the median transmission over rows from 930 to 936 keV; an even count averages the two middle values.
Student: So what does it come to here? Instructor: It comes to 1.08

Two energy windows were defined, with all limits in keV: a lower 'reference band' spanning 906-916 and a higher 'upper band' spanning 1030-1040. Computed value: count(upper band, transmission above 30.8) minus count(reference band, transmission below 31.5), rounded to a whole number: 0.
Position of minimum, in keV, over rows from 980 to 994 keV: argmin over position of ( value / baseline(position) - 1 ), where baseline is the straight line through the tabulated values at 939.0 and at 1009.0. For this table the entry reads 991.0 keV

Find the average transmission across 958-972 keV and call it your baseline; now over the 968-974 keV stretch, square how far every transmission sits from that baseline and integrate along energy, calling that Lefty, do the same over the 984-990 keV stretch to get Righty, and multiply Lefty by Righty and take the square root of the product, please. 34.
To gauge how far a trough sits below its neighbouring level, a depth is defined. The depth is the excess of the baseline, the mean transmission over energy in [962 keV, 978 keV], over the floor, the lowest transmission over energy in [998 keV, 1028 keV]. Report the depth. 5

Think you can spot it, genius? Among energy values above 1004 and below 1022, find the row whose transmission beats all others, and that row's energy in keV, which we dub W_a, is 1013.0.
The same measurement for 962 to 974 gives 967.0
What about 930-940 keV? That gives 931.0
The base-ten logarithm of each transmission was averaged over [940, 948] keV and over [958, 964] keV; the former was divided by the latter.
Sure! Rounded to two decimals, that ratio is 0.97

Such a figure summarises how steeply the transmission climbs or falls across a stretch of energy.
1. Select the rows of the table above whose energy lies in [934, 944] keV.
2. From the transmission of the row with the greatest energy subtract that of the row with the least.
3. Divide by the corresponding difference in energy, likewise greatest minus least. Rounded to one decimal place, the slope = -0.4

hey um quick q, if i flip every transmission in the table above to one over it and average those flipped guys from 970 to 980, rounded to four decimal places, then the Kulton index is 0.0294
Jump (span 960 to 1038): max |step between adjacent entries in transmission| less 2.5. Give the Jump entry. 3.80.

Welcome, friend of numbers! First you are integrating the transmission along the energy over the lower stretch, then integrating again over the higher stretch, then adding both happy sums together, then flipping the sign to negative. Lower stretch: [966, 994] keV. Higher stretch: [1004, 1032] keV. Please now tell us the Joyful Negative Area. -1836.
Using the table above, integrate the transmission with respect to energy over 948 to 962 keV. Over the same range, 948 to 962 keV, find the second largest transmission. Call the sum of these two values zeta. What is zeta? 490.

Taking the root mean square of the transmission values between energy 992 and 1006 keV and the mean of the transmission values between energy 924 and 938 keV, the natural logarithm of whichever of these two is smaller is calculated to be 3.49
